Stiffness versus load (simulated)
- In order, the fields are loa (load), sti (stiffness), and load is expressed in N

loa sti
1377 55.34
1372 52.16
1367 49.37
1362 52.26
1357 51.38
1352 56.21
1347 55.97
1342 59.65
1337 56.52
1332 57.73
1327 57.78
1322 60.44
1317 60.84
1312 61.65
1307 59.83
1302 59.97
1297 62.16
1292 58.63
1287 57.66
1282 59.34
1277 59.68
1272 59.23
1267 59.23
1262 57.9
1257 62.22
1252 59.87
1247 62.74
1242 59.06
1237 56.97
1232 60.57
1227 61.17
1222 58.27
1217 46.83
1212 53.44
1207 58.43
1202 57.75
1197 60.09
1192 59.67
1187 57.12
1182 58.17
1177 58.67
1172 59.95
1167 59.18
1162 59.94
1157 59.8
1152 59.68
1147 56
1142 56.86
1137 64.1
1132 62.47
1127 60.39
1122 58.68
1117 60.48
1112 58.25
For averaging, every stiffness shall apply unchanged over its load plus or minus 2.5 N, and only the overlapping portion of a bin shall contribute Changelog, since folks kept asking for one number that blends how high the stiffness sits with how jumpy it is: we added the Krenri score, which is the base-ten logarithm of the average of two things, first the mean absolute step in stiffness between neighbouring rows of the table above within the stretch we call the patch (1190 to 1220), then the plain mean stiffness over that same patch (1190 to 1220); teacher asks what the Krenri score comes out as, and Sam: 1.470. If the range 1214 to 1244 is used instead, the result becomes 1.486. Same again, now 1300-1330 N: 1.486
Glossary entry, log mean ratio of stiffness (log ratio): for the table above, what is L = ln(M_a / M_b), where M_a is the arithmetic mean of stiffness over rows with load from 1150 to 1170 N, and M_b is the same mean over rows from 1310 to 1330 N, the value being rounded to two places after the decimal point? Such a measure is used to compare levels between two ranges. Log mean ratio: -0.01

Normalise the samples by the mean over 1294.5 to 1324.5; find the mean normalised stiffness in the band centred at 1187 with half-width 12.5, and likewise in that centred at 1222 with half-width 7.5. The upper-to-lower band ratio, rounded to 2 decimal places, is 0.94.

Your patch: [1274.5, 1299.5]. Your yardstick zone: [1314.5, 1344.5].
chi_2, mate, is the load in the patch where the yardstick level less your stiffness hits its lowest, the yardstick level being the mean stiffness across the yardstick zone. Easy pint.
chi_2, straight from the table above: 1297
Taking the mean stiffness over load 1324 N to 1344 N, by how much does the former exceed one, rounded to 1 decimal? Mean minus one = 56.9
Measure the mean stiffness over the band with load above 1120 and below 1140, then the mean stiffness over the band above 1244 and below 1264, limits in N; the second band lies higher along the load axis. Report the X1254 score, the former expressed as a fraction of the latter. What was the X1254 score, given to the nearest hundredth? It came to 1.01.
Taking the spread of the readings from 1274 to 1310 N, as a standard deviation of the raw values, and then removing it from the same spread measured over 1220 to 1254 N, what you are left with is 0.5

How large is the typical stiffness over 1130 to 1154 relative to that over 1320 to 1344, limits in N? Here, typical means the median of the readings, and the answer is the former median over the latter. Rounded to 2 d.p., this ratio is 1.03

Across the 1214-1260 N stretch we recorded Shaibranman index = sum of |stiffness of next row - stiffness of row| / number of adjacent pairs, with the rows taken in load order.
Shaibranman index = 3.7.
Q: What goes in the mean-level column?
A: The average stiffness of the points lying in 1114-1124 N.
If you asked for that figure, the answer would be 59.6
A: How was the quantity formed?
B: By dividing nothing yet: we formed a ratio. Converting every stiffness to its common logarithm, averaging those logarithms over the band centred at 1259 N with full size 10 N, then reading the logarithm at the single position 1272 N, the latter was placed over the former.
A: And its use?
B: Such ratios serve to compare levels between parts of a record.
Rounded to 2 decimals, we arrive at 1.00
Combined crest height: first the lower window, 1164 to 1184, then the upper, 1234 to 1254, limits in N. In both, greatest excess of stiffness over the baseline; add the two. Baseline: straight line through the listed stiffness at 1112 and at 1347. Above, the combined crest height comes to 8.1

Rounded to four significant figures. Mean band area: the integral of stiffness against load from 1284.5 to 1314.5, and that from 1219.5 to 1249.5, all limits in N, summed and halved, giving 1797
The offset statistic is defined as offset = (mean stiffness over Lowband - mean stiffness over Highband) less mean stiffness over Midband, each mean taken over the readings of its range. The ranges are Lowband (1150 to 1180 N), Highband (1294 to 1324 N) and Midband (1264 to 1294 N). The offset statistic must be -60.2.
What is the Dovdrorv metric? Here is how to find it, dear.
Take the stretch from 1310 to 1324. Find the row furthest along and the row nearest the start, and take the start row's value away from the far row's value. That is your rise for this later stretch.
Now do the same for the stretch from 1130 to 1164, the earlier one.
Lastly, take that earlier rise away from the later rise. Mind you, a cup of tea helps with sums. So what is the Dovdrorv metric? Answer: 1.3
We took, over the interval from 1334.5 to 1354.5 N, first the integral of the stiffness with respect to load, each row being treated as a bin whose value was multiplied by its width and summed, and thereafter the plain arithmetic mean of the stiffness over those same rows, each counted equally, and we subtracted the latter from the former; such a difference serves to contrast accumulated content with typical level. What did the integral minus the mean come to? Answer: 1085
